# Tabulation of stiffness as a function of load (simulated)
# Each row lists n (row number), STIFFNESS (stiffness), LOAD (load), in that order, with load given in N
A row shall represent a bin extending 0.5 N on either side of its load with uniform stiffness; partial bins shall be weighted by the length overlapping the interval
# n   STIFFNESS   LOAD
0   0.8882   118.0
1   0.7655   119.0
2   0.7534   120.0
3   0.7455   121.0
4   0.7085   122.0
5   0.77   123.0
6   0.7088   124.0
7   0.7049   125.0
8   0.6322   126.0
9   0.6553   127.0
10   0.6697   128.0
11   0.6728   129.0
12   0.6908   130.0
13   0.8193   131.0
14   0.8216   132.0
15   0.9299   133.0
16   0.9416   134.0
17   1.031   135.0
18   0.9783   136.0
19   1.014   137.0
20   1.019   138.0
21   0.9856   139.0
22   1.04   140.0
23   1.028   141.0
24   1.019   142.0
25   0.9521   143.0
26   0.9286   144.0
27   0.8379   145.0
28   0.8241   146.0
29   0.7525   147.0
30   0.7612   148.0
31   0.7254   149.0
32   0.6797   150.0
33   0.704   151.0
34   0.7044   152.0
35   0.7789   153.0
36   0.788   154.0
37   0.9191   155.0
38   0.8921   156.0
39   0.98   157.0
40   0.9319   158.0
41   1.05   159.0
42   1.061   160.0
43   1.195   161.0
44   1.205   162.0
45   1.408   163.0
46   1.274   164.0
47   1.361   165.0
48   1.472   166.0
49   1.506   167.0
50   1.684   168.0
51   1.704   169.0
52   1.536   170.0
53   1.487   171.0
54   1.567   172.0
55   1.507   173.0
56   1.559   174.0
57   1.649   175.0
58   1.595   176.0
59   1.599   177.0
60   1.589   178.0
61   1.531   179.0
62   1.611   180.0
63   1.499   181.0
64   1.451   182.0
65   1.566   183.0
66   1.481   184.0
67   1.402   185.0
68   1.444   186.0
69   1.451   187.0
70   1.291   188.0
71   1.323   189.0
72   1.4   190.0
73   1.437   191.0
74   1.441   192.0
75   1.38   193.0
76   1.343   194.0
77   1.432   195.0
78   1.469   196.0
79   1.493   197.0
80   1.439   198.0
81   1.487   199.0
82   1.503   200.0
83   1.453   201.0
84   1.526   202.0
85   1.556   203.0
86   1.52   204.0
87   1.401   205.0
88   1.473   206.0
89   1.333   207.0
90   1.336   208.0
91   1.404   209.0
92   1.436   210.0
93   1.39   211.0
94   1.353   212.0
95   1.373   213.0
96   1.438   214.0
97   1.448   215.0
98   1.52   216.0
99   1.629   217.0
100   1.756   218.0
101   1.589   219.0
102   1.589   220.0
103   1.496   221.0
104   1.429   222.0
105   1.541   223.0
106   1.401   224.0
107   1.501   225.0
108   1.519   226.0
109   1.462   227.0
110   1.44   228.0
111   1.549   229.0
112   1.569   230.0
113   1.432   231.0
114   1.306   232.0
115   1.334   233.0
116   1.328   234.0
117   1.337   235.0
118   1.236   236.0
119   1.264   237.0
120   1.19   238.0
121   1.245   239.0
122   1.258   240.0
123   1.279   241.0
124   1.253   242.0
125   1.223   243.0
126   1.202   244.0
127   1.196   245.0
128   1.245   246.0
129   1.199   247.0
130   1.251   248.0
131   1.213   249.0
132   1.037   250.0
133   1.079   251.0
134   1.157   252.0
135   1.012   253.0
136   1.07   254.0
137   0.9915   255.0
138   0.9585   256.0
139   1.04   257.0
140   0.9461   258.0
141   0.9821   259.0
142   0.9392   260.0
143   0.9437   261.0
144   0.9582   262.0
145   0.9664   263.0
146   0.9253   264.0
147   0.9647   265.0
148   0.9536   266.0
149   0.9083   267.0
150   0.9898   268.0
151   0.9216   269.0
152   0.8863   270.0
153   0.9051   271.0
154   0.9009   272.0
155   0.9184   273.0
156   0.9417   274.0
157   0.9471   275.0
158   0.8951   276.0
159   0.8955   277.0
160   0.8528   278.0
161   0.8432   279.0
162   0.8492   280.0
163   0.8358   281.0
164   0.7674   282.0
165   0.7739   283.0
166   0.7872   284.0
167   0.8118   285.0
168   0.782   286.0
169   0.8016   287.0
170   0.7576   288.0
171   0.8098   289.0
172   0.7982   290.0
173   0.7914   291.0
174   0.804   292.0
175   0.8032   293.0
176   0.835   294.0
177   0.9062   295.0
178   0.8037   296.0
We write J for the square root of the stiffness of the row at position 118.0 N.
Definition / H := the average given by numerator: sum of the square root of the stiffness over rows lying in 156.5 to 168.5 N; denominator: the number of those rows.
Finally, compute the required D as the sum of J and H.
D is 2.06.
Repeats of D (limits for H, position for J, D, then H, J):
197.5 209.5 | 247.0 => 2.30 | 1.20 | 1.09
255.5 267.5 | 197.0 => 2.20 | 0.98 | 1.22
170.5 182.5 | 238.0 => 2.34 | 1.25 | 1.09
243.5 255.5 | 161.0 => 2.16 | 1.07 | 1.09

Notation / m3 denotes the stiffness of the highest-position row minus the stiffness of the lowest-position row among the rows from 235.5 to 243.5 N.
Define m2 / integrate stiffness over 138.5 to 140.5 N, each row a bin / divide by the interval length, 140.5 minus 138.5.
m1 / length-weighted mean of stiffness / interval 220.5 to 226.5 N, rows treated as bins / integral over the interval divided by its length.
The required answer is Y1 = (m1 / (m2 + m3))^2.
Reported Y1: 2.2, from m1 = 1.48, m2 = 1.01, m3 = -0.01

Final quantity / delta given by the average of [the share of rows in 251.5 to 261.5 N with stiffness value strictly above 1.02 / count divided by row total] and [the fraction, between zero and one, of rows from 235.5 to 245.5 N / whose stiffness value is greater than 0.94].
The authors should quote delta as 0.65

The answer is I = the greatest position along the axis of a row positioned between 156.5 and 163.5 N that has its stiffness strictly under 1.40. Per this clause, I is 162.0 N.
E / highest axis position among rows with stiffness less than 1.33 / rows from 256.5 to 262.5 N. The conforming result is 262.0 N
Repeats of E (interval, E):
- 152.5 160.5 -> 160.0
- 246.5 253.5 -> 253.0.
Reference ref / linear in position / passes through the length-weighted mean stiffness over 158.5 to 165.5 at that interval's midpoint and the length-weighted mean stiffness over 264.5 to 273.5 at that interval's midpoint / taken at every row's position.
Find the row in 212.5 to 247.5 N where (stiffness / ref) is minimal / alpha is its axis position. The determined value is 238.0 N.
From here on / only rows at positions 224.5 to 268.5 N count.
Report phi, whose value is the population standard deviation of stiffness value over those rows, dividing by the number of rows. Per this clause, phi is 0.191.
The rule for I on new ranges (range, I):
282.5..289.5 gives 289.0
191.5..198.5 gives 194.0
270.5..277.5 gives 277.0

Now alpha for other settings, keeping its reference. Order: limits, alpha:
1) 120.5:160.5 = 126.0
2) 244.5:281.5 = 281.0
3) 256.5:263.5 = 260.0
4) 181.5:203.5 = 188.0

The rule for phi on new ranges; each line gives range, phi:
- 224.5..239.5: 0.119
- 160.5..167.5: 0.116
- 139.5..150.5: 0.125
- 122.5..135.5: 0.122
